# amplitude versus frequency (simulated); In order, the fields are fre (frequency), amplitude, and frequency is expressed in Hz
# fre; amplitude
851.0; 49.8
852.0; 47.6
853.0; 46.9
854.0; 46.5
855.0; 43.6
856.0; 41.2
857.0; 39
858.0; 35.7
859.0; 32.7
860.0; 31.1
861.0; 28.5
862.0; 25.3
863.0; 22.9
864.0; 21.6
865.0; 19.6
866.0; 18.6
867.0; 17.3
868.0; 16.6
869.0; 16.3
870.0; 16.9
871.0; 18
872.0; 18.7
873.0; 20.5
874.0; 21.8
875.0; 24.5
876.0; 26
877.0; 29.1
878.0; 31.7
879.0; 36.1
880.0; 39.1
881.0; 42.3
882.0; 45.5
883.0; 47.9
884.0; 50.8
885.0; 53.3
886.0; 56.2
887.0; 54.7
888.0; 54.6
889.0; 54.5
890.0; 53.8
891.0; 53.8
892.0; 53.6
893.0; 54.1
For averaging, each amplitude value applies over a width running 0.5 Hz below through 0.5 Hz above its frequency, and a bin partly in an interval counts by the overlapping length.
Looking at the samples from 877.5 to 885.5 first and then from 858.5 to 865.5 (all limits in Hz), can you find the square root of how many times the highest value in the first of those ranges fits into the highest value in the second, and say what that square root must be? 0.78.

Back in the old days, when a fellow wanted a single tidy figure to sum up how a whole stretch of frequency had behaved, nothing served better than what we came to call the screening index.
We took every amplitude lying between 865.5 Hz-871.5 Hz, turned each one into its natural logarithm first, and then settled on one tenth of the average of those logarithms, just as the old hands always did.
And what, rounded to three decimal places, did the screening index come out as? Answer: 0.285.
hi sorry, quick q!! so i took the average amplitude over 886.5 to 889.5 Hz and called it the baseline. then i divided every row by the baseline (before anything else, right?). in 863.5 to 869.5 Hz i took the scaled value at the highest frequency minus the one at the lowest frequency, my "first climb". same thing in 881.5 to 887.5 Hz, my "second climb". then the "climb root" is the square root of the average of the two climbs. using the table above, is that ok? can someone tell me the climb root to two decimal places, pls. 0.19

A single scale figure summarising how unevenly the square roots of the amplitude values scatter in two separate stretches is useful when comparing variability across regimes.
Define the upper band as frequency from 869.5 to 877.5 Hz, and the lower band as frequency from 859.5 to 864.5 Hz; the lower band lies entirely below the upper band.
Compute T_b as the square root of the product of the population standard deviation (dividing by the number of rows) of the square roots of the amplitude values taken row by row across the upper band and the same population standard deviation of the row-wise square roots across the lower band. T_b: 0.38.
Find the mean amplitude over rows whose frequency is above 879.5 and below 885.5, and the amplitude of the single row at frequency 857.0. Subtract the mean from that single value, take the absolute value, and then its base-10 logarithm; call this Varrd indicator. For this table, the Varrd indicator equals 0.9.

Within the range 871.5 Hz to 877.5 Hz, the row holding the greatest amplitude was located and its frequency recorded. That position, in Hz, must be 877.0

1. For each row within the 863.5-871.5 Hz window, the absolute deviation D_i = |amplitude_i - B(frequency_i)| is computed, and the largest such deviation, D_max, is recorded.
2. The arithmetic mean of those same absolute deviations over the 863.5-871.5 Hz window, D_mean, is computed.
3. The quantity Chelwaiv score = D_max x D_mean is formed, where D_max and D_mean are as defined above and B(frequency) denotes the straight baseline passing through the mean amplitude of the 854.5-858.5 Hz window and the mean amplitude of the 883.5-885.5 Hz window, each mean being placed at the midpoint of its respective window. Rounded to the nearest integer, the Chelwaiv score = 770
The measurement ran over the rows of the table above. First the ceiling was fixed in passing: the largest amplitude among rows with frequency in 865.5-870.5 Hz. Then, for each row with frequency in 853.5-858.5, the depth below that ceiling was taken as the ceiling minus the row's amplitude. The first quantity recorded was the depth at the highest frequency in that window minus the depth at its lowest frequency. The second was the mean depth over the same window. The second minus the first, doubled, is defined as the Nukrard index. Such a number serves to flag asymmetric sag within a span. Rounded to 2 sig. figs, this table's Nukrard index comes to -67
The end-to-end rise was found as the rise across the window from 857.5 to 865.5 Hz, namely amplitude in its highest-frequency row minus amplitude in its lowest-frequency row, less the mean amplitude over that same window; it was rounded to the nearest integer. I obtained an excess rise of -43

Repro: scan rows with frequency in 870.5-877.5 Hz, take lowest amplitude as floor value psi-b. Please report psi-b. 18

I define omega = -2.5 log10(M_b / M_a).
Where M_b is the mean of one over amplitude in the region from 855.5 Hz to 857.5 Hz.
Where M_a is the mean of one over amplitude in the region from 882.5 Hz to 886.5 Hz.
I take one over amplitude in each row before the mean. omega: -0.28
